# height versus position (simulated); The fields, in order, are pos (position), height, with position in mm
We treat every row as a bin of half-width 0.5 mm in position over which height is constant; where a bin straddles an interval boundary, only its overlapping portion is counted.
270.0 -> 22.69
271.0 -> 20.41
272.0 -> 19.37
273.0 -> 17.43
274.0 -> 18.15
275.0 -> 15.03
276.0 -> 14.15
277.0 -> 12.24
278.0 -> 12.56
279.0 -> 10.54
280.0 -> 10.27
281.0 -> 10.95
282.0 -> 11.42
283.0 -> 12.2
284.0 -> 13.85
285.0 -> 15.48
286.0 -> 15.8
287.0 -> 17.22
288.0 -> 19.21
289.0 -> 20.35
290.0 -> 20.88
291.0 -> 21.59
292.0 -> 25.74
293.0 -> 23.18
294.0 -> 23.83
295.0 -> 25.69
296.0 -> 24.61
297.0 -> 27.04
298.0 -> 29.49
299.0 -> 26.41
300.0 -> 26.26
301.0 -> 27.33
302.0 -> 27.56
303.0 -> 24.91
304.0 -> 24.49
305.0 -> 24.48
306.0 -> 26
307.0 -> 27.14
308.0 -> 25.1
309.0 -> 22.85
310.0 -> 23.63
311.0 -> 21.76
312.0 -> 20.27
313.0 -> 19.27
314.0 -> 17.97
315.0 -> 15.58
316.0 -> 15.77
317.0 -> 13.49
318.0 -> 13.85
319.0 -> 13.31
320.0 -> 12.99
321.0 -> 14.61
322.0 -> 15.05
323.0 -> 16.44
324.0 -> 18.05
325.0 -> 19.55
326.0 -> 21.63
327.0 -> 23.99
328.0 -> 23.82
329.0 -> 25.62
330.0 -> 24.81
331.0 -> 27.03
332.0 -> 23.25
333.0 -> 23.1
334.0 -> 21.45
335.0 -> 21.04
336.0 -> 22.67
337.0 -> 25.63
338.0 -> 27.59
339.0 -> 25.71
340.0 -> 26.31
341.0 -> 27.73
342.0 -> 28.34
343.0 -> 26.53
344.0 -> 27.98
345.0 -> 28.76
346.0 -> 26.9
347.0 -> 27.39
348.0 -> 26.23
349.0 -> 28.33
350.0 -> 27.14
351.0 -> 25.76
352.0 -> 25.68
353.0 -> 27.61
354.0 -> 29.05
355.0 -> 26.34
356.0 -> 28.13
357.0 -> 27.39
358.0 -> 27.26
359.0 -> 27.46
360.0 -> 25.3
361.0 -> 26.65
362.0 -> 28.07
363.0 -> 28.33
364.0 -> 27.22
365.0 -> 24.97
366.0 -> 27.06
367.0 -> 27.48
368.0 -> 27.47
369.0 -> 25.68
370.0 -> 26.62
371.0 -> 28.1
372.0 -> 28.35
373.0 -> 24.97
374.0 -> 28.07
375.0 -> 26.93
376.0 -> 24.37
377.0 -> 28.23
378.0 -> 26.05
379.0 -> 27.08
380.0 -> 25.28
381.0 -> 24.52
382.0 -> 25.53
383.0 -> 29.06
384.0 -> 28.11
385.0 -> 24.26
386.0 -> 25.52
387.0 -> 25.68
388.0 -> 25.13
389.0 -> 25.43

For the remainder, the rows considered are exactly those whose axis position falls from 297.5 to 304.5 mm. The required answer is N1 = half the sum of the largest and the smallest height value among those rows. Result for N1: 27.0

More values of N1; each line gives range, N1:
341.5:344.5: 27.4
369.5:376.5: 26.4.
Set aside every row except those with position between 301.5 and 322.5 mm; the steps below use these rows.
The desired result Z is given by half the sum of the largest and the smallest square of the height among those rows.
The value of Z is 464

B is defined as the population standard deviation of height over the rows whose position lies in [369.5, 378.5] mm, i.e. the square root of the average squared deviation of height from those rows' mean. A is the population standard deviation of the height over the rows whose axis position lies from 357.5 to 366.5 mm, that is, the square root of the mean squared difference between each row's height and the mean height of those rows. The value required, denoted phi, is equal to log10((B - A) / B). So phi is -0.6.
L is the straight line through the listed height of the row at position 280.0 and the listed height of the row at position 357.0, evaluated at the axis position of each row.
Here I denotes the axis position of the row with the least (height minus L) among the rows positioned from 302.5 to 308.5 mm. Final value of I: 308.0 mm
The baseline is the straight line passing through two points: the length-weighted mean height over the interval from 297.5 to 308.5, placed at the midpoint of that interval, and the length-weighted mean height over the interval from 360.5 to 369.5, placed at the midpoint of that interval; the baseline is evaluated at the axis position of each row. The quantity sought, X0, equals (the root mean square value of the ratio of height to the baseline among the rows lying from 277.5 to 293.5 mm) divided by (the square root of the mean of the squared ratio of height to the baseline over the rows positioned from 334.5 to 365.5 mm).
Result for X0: 0.65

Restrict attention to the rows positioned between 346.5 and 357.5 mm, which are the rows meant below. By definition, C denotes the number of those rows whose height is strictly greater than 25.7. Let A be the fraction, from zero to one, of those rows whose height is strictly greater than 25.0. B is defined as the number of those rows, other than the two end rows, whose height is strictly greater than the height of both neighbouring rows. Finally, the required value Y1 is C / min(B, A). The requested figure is 10.0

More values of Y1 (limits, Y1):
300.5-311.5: 8.8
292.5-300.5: 6.4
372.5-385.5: 10.1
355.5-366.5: 9.9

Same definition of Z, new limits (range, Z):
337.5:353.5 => 743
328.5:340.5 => 602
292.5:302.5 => 703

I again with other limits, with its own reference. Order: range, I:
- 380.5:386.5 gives 385.0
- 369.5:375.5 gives 373.0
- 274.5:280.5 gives 280.0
